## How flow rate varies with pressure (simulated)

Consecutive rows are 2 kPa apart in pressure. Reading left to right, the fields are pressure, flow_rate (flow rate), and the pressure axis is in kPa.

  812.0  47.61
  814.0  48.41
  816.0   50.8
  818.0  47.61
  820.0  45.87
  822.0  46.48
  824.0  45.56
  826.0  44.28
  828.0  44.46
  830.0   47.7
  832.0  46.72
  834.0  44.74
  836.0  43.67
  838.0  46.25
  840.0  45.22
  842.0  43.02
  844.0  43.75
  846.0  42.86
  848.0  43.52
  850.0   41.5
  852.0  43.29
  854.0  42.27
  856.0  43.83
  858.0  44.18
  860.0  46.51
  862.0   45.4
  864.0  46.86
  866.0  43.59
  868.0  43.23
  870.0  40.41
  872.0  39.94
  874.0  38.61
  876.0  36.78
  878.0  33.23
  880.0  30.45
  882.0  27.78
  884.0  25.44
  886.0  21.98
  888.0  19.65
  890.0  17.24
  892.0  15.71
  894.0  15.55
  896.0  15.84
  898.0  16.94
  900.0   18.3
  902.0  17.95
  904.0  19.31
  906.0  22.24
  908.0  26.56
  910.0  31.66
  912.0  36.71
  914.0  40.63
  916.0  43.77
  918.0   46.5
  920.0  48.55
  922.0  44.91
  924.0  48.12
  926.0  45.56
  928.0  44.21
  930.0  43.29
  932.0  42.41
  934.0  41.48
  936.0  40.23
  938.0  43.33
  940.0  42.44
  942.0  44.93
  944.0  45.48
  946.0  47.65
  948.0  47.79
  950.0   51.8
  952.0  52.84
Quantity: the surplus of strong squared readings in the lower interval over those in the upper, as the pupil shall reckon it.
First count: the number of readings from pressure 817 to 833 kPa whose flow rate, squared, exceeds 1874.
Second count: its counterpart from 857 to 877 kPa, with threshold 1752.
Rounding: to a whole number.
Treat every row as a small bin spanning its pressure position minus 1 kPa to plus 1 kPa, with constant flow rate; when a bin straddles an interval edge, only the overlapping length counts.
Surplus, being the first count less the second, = 2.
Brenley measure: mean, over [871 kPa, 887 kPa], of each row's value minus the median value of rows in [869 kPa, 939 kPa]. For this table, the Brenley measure -5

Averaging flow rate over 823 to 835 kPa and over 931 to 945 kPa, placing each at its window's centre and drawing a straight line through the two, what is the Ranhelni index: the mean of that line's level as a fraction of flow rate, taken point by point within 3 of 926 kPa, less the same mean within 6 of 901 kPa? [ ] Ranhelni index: -1.5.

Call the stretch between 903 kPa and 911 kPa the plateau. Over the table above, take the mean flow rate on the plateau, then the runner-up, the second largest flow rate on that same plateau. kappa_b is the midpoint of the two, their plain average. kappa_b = 25.8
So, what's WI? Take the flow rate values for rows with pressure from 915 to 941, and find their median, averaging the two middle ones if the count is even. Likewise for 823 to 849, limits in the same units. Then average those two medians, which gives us 44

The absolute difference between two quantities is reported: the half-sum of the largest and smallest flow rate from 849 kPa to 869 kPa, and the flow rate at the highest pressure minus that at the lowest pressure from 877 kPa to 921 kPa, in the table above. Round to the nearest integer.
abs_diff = 29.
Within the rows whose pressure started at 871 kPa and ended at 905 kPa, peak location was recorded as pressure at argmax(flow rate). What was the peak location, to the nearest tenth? 872.0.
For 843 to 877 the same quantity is 864.0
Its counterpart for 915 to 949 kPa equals 920.0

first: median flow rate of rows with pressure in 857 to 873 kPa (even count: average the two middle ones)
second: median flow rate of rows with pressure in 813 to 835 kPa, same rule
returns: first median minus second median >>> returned -2.6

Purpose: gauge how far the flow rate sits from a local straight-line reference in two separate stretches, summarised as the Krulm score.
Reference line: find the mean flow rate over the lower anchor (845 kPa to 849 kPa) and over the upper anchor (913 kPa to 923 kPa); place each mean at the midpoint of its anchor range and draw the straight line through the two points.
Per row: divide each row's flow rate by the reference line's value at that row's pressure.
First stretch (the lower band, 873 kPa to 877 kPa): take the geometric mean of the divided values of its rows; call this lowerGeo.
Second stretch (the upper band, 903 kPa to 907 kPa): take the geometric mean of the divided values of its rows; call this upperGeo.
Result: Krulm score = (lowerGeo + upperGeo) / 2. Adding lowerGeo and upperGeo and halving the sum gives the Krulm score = 0.66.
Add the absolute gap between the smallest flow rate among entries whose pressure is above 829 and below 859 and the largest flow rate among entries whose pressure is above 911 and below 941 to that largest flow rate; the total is 56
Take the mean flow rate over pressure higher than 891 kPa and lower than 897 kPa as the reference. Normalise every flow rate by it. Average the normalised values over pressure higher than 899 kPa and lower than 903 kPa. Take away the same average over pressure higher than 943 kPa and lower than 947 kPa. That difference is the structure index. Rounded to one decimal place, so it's -1.8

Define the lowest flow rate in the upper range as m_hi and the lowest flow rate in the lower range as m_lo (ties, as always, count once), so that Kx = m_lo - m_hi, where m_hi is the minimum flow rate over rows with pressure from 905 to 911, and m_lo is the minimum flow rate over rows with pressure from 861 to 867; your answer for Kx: 21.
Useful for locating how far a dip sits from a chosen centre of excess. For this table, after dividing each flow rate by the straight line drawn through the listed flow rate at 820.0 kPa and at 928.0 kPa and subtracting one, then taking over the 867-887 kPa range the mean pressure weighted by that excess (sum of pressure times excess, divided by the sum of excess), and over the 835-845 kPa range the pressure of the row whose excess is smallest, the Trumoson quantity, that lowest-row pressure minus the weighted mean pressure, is -38.4 kPa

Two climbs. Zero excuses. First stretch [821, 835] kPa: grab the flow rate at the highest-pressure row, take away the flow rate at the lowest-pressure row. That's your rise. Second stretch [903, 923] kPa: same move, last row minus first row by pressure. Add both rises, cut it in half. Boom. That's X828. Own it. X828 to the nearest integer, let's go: 12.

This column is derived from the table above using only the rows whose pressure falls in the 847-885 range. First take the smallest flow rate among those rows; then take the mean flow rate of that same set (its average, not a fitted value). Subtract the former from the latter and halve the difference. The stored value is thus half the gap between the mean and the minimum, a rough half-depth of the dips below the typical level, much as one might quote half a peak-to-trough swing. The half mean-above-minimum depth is 7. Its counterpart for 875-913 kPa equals 4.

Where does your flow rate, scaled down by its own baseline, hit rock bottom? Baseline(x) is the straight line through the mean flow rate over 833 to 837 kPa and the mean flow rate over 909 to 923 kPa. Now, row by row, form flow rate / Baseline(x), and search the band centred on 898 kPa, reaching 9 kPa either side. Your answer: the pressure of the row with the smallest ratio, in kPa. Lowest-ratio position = 894.0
